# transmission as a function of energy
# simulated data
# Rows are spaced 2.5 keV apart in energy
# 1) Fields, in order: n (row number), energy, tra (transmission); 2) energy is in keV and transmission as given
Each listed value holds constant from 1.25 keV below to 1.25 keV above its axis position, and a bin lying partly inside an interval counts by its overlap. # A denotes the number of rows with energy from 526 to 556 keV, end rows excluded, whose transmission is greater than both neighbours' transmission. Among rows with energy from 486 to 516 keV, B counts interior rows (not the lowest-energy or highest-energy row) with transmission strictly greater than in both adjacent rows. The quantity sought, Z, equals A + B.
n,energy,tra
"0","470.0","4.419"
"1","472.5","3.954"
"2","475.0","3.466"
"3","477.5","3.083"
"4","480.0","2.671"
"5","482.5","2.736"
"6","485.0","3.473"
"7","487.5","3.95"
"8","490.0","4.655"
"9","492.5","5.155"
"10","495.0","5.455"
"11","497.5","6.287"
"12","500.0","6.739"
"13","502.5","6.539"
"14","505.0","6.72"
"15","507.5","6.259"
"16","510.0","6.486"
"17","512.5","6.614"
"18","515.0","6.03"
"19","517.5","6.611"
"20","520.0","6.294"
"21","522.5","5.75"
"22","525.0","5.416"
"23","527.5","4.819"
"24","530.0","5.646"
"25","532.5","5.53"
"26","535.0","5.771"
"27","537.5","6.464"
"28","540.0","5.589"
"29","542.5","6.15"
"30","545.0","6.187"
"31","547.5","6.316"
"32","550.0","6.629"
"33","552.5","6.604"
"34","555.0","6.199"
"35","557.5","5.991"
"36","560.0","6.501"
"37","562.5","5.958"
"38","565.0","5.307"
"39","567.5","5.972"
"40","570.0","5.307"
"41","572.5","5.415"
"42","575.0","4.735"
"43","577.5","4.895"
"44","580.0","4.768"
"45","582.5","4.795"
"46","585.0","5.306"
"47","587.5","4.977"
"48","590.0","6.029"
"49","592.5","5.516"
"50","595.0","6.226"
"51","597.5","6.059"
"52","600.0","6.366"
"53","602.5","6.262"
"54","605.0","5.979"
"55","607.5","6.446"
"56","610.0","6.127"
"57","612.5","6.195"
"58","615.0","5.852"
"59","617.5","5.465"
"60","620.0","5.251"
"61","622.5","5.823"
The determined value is 6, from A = 3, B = 3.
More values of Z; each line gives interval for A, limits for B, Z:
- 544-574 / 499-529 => 6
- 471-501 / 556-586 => 4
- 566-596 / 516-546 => 6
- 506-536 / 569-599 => 8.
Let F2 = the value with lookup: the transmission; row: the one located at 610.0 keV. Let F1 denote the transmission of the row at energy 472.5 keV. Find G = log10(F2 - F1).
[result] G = 0.3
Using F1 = 3.954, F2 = 6.127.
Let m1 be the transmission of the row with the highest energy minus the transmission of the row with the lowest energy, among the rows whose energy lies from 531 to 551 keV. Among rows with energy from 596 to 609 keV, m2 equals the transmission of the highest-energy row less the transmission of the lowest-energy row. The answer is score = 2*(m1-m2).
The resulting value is 1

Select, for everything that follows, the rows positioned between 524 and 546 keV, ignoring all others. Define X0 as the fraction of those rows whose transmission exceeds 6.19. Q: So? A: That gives 0.1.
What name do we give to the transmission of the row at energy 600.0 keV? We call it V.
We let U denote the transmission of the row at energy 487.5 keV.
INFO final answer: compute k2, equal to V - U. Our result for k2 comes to 2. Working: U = 3.95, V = 6.366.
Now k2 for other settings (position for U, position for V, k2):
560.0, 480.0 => -4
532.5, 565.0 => 0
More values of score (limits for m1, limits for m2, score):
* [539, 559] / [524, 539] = -1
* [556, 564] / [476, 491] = -3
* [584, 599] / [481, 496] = -4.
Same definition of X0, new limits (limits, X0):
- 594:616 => 0.6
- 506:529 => 0.6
